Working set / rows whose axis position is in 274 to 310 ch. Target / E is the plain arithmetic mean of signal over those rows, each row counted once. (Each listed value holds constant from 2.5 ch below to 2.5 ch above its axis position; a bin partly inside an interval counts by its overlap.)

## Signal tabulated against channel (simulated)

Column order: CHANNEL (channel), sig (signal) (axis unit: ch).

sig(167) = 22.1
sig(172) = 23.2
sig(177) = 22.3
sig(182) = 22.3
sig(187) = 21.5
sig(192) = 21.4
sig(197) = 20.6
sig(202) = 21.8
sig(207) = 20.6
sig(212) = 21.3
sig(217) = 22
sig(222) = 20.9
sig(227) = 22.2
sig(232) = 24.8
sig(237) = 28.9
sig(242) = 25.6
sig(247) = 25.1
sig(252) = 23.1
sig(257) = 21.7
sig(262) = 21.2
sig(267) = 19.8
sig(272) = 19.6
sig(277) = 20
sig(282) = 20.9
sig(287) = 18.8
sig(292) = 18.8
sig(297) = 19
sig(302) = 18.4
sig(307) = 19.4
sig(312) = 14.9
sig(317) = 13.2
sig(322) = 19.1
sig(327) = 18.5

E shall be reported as 19.3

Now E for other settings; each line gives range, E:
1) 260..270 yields 20.5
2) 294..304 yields 18.7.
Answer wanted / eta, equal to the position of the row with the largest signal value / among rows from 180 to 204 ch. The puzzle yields 182 ch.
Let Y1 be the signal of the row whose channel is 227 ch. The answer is 22.2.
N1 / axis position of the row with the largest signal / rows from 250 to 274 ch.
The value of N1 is 252 ch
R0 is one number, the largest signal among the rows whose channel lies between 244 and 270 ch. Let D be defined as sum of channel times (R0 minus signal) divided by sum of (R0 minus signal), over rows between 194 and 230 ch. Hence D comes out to 211.2 ch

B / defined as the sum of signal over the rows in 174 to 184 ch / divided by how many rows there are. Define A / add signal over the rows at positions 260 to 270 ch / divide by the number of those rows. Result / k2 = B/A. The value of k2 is 1.09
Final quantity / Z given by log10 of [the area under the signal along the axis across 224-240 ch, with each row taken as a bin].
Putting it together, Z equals 2.61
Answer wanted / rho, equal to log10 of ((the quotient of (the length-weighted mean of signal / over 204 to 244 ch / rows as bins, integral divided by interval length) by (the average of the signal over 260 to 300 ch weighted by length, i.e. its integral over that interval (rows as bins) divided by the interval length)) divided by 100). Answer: -1.93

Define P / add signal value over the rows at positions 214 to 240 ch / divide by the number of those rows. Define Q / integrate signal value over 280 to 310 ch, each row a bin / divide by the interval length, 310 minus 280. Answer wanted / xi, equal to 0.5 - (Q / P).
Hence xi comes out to -0.30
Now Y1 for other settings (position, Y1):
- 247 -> 25.1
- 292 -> 18.8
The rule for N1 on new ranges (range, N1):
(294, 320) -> 307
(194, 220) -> 217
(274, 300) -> 282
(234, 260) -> 237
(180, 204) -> 182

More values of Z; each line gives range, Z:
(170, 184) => 2.50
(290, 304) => 2.42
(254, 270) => 2.52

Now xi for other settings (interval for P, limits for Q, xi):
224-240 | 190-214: -0.34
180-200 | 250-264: -0.53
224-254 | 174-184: -0.40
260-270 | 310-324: -0.26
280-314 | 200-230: -0.66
